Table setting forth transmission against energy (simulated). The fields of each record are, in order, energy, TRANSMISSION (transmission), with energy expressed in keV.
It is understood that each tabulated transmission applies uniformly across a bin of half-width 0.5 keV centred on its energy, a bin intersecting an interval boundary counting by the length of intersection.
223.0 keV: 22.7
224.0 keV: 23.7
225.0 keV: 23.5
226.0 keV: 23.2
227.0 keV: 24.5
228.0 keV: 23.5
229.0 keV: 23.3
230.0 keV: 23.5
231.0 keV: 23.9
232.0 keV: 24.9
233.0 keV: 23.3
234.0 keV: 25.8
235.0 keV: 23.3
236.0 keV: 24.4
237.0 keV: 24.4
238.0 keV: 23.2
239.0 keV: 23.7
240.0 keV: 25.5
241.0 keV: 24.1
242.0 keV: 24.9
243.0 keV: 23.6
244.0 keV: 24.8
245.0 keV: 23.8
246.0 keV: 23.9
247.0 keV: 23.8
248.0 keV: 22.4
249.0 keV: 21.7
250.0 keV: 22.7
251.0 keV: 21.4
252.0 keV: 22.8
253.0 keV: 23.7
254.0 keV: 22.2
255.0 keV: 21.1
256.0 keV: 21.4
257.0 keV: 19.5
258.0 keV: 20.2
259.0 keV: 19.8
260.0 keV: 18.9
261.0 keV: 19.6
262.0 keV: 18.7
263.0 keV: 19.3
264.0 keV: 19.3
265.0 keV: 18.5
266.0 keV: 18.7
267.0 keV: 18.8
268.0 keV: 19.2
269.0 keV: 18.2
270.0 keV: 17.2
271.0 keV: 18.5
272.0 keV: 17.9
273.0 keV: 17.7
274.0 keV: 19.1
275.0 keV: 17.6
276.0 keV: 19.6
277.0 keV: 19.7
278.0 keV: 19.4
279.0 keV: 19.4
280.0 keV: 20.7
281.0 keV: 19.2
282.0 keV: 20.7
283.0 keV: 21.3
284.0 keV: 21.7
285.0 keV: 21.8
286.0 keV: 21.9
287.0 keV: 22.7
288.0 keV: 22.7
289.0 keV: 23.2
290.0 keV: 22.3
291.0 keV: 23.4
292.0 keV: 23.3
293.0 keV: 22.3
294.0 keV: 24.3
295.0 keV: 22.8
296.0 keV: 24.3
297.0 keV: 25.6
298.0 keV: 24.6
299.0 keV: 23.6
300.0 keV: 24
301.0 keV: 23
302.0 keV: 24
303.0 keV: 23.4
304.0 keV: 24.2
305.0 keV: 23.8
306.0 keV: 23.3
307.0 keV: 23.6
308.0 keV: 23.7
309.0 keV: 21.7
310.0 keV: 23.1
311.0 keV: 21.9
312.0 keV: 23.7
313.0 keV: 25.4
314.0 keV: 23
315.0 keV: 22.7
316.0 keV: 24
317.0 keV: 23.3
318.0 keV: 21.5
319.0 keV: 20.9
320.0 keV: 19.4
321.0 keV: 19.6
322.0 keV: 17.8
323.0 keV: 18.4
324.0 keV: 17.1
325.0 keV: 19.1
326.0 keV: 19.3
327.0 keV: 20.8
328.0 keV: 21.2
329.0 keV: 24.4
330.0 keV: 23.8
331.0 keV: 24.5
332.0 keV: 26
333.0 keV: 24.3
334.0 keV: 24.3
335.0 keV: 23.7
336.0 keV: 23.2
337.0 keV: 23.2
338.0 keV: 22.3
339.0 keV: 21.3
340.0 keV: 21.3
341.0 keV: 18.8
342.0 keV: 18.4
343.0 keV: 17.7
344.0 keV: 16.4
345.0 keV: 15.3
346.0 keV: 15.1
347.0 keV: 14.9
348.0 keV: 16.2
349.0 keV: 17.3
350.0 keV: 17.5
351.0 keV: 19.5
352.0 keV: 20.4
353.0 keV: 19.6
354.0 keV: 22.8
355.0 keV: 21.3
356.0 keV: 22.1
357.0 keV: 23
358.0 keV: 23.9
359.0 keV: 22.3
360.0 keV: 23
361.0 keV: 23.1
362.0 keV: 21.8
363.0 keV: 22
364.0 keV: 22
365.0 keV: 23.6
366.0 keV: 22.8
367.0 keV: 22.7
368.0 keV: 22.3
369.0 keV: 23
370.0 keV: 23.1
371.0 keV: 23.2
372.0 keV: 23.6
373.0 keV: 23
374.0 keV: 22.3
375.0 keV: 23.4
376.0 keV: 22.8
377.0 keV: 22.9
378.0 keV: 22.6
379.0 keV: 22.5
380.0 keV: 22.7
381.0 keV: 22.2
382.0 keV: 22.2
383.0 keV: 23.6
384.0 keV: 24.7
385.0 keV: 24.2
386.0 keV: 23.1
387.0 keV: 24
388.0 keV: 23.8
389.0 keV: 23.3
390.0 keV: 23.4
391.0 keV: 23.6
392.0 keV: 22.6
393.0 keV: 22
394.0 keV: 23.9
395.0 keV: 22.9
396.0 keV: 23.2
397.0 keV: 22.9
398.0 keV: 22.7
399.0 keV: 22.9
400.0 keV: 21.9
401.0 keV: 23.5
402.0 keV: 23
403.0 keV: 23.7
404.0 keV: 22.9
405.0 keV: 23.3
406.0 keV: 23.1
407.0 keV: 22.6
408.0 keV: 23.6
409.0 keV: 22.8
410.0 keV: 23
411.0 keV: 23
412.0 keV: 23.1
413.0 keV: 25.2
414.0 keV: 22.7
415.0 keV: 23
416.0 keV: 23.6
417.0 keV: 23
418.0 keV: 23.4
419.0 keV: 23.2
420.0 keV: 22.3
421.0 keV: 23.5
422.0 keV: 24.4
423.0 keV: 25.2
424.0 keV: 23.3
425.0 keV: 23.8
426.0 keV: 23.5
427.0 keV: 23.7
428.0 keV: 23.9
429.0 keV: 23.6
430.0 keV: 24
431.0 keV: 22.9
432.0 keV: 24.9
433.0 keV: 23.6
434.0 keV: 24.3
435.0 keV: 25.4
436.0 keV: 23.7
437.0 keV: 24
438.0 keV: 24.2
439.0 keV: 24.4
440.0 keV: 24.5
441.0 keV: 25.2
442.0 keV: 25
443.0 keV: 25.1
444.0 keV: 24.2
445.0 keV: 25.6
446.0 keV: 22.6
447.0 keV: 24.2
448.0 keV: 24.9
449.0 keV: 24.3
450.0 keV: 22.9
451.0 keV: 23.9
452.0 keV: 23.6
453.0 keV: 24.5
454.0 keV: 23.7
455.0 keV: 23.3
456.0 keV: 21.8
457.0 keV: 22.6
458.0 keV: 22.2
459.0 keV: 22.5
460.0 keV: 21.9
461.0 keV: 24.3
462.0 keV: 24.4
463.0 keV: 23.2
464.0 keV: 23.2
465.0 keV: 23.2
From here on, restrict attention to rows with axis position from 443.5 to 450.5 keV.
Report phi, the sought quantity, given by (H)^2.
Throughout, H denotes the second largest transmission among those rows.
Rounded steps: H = 24.9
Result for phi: 620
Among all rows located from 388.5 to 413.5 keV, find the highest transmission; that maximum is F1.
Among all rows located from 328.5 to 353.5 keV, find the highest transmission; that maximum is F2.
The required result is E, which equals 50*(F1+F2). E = 2560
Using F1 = 25.2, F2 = 26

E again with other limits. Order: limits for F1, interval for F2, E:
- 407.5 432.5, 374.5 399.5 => 2495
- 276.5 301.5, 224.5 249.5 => 2570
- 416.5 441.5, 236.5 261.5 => 2545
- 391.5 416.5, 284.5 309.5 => 2540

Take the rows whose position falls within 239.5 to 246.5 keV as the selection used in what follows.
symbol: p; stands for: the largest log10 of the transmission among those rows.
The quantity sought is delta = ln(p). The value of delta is 0.34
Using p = 1.407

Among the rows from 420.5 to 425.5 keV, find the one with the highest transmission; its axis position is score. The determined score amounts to 423.0 keV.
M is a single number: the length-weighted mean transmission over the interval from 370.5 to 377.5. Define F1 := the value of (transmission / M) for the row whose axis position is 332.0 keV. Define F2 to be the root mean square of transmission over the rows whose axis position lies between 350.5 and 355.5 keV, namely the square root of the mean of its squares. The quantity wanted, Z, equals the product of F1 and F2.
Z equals 23.4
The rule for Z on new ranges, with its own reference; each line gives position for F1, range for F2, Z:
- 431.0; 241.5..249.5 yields 23.5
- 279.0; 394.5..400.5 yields 19.2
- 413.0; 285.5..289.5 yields 24.8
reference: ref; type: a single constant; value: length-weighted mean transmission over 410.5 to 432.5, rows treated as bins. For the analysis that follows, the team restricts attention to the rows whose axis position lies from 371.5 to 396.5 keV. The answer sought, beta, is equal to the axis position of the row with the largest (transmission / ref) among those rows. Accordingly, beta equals 384.0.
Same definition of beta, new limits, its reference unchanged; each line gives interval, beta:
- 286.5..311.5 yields 297.0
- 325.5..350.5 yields 332.0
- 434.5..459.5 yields 445.0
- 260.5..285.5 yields 285.0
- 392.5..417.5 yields 413.0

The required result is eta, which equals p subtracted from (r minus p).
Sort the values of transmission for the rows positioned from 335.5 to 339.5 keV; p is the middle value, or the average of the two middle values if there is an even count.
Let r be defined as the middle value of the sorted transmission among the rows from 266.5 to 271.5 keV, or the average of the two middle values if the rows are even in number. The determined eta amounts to -27.0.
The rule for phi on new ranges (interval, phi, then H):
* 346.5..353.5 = 384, 19.6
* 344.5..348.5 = 234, 15.3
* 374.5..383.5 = 548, 23.4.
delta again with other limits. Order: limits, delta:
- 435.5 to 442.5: 0.34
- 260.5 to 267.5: 0.26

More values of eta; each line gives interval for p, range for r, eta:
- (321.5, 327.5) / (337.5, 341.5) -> -16.2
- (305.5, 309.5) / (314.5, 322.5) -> -25.7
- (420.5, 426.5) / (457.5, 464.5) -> -24.1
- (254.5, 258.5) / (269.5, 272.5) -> -23.4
